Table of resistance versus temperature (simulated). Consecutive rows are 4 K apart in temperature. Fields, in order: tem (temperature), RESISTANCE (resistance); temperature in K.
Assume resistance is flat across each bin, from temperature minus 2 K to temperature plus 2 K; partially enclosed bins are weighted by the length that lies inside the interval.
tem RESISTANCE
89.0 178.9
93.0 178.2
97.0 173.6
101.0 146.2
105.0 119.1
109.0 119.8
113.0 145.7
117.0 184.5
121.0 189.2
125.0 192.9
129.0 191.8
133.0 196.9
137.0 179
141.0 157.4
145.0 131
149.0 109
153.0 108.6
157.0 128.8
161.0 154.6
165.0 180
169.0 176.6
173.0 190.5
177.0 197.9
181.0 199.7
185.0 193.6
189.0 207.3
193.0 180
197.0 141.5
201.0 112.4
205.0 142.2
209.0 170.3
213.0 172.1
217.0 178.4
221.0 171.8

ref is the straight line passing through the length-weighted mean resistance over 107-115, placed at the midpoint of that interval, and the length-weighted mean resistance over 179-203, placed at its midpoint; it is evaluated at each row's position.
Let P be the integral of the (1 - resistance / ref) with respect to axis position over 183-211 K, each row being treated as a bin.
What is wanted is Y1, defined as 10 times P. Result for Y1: 18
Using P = 1.8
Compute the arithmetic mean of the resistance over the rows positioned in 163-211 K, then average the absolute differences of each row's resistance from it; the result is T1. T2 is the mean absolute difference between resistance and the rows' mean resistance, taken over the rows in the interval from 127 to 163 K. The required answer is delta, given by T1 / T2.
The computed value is 0.78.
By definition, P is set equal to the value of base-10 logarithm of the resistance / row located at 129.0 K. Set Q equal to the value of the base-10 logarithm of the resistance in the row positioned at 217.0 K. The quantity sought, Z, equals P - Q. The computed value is 0.03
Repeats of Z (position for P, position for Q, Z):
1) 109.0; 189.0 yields -0.24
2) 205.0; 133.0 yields -0.14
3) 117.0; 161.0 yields 0.08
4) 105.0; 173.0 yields -0.20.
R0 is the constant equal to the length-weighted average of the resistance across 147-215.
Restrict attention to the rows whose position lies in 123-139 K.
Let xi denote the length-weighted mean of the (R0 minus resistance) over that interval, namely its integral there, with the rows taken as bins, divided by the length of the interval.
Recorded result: -27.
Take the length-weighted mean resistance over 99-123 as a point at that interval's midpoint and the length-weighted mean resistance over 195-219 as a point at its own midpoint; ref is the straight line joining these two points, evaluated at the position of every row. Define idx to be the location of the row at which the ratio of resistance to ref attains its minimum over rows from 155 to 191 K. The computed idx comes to 157.0 K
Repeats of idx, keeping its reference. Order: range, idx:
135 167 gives 153.0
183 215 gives 201.0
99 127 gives 105.0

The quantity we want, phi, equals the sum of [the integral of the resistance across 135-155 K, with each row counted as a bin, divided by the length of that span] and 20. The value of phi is 157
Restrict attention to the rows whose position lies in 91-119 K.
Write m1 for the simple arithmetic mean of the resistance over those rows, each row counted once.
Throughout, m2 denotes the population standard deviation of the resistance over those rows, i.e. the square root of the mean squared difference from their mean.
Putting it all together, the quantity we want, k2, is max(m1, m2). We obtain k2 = 152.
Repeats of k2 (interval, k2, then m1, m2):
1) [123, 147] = 175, 175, 23.6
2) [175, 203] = 176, 176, 32.9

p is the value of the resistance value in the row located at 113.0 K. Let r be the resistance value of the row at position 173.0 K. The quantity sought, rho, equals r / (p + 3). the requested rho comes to 1.28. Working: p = 145.7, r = 190.5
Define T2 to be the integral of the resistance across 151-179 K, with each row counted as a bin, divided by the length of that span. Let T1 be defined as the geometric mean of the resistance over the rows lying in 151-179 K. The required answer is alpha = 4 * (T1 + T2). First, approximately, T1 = 159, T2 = 162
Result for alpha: 1287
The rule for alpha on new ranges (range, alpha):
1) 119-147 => 1409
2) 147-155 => 870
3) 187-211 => 1260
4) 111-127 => 1420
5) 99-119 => 1137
